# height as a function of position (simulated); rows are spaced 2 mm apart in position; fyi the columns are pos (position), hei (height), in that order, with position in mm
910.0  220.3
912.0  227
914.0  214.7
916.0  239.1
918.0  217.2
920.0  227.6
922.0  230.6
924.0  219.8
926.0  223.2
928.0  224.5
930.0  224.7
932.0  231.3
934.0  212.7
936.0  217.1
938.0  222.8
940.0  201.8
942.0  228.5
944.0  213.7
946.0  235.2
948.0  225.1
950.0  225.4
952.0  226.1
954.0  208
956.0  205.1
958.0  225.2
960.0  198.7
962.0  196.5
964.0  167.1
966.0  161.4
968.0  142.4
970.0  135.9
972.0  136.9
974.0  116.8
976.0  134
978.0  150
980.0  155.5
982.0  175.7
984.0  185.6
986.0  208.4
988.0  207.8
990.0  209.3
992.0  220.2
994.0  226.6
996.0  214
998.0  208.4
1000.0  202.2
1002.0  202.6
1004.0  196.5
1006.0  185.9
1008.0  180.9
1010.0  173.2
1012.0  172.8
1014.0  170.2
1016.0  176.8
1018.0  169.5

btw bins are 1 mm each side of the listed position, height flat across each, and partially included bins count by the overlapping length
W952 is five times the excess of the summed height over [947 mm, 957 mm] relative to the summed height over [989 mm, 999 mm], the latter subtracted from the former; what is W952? 56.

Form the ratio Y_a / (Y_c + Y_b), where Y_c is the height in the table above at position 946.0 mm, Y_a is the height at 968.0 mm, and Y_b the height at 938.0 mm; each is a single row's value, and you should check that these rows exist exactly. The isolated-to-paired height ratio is 0.31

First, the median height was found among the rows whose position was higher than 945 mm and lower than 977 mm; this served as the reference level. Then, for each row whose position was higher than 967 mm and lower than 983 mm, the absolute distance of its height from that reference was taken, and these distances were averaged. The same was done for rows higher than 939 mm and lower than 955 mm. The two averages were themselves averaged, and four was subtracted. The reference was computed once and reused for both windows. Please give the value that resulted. 35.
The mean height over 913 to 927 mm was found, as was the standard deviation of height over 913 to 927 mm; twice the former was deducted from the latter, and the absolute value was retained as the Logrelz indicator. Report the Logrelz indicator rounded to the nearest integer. 441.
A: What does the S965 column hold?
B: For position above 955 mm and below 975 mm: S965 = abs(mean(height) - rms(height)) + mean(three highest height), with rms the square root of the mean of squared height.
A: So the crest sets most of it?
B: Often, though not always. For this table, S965 213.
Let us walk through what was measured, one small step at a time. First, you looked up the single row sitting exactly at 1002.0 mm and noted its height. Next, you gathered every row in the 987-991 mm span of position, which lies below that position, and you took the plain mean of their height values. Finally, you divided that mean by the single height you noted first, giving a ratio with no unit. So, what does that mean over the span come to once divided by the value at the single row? 1.03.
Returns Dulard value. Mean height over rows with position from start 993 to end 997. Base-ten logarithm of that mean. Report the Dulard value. 2.34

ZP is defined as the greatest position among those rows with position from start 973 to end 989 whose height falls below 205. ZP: 984.0 mm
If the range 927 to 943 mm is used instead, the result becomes 940.0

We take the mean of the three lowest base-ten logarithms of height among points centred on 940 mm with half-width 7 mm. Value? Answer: 2.32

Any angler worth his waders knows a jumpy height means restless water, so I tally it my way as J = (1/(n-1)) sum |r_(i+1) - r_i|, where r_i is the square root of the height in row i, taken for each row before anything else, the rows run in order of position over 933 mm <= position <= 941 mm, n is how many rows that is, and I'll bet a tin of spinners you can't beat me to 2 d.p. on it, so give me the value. 0.35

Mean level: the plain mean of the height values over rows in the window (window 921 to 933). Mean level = 226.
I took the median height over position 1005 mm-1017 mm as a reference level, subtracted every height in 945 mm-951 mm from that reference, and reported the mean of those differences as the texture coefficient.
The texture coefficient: -54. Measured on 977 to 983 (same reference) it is 15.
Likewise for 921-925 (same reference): -50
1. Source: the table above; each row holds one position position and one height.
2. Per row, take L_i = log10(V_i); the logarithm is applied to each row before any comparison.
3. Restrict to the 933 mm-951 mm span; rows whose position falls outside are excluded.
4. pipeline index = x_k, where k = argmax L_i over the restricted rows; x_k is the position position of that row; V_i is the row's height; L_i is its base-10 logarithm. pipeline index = 946.0 mm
